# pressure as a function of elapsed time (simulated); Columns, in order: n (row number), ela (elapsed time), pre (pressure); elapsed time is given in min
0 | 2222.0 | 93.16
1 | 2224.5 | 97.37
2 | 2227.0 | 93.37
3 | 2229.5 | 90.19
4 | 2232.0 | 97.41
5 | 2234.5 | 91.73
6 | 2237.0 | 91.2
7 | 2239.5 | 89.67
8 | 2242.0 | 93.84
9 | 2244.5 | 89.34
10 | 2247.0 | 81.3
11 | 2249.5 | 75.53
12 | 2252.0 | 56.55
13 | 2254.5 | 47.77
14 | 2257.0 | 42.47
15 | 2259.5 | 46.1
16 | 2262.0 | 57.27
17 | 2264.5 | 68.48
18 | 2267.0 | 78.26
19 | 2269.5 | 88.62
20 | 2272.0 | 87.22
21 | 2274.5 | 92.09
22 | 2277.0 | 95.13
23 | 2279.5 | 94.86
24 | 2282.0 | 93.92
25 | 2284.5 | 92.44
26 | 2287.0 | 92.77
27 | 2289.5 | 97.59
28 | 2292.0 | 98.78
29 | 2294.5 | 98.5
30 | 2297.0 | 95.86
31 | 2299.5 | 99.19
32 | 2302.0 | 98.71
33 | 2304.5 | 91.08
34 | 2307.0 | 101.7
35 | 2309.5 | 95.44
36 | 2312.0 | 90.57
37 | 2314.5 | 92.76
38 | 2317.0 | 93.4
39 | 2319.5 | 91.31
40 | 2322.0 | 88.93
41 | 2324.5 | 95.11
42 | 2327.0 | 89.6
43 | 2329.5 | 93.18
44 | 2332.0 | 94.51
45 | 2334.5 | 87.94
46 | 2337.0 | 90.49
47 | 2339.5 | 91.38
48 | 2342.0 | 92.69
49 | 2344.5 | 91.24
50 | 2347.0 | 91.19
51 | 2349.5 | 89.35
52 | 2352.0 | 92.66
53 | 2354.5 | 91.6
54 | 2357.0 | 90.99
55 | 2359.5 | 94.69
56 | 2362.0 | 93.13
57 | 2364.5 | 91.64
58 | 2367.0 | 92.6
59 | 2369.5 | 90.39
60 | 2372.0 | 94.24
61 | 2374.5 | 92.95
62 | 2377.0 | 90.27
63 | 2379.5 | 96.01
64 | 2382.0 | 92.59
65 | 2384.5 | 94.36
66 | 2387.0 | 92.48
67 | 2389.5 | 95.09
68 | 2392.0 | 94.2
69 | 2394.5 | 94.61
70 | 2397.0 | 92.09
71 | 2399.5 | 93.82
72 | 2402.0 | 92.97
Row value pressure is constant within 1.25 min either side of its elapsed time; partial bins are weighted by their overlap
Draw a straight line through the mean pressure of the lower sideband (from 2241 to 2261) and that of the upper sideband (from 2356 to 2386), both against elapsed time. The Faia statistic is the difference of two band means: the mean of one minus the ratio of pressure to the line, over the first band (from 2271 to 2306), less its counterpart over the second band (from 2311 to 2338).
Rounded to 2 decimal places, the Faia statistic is -0.16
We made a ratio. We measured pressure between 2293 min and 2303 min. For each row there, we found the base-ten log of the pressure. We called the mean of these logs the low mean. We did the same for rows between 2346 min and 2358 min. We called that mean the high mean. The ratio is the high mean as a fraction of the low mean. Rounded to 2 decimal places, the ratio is 0.98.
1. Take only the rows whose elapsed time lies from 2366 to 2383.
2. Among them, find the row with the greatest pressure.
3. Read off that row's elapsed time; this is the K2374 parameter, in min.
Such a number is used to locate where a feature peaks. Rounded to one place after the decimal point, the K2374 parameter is 2379.5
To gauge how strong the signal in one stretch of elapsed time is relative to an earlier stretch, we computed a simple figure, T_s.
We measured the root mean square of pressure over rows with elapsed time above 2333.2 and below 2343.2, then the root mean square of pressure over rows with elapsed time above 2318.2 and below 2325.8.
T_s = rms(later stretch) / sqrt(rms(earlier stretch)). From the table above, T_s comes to 9.5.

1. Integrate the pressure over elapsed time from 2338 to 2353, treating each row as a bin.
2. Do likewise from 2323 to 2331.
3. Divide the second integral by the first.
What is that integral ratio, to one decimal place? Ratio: 0.5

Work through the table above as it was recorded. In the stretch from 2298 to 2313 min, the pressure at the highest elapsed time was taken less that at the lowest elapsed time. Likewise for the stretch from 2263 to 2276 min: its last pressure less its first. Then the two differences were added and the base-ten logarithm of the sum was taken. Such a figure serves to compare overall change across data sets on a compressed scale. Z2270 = 1.2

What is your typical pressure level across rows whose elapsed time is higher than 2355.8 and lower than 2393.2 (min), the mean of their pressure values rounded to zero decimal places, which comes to 93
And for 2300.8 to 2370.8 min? 92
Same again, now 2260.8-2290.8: 87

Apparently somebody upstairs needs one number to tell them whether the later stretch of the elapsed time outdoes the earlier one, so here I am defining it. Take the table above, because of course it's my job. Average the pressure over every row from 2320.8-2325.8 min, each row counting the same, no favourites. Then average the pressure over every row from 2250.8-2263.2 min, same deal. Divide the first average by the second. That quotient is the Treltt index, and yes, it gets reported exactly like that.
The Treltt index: 1.84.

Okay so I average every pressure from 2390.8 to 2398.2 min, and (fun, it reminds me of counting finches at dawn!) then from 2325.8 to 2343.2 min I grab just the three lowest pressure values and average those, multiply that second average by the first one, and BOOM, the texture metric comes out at 8366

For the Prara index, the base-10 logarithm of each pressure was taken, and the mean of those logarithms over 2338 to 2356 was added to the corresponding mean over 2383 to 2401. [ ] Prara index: 3.93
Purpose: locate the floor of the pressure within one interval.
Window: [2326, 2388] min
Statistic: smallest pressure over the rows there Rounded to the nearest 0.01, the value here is 87.94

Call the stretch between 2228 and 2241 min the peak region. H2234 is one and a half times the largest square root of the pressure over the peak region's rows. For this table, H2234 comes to 14.8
